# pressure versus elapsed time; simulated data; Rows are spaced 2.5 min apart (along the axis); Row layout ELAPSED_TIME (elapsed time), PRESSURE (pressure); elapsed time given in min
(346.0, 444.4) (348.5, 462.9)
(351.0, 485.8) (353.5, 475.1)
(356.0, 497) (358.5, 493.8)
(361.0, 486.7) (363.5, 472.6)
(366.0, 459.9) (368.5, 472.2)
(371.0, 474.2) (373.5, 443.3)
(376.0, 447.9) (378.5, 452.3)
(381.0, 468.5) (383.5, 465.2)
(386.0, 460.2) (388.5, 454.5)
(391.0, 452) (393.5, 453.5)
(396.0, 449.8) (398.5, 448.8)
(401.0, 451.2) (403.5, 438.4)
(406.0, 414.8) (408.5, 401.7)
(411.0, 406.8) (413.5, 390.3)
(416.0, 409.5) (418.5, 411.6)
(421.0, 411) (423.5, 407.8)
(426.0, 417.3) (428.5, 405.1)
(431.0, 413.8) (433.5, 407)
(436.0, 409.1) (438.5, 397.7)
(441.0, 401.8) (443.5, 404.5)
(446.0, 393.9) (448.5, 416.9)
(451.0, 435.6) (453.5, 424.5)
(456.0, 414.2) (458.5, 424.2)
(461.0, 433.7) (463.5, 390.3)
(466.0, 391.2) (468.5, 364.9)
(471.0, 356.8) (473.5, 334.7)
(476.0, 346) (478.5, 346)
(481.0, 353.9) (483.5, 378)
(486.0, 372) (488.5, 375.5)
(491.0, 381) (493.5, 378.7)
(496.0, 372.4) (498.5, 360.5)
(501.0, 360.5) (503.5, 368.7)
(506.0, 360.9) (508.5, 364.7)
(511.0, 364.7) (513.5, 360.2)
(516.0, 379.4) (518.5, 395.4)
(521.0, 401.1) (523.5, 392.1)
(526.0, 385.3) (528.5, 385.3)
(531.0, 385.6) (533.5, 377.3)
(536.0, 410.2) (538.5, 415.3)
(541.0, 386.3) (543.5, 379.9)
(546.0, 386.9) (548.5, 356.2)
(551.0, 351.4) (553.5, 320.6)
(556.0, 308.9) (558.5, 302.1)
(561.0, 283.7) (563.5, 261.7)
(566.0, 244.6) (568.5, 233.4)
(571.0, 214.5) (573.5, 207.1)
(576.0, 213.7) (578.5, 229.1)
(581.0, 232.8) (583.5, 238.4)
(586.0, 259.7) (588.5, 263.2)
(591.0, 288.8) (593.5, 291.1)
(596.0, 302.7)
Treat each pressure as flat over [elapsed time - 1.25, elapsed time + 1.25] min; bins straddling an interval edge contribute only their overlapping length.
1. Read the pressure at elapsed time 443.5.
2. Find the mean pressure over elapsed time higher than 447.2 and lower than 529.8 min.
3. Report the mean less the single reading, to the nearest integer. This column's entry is -24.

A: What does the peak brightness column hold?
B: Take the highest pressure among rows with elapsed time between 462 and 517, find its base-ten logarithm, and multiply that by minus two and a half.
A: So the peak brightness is -6.48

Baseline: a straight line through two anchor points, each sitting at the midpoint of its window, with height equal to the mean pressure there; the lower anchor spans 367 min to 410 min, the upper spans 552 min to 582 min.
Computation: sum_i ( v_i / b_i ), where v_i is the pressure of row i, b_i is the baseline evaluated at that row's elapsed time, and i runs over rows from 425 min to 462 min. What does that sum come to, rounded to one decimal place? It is 15.9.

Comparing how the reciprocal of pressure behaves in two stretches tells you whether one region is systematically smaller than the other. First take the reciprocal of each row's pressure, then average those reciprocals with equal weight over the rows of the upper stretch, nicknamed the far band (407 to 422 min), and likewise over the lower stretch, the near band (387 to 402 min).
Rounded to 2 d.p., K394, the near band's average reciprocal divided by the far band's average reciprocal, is 0.90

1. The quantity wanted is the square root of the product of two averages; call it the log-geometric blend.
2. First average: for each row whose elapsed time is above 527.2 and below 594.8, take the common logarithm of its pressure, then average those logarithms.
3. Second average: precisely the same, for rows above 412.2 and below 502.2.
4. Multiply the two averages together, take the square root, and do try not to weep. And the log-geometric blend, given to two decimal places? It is 2.53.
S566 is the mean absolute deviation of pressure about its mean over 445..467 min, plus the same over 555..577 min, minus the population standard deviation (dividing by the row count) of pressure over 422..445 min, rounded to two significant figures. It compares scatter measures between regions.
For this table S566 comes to 42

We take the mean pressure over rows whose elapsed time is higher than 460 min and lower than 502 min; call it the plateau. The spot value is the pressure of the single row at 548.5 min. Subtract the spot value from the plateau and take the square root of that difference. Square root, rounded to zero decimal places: 4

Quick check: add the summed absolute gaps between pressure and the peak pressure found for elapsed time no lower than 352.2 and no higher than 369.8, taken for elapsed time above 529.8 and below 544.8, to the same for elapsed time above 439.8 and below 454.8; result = 1132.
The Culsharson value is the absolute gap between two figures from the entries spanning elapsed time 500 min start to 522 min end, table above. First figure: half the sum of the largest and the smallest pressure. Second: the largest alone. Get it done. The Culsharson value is 20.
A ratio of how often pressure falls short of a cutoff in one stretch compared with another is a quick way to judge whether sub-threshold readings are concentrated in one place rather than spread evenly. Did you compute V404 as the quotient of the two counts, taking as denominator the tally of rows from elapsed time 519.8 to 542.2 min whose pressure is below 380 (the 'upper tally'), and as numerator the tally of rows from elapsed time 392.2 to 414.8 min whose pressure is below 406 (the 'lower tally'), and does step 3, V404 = 2.00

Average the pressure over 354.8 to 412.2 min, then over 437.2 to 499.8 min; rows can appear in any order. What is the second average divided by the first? 0.848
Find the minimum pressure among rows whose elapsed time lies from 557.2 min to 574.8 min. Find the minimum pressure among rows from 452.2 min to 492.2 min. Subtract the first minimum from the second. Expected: 128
